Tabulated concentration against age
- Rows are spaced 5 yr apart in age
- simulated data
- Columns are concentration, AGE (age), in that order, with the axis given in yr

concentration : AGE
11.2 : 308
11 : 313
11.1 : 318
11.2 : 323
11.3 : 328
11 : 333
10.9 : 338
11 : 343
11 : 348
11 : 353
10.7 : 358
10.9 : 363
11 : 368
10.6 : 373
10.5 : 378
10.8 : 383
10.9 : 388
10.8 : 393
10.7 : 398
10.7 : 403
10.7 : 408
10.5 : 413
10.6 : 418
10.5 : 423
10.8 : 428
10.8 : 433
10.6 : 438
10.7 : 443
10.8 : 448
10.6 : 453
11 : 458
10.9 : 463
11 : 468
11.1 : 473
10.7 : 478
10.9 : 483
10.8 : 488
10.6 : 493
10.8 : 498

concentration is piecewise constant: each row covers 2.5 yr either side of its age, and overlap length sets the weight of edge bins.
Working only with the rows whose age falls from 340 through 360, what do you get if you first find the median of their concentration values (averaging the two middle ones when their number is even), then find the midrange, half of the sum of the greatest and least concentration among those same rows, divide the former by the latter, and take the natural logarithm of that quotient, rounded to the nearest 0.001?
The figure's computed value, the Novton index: 0.014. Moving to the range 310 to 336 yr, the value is -0.004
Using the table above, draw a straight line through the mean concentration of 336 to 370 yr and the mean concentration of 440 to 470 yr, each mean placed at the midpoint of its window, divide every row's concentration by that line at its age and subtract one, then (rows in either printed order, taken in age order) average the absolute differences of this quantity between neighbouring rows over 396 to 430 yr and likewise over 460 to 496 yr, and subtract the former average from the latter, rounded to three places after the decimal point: 0.006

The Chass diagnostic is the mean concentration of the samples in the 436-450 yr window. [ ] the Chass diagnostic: 10.7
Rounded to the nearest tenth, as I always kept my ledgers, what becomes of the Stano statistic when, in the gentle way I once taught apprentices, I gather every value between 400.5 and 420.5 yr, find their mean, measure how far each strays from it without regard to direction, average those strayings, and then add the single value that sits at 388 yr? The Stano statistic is 11.0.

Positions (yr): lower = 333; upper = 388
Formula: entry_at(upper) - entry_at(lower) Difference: -0.10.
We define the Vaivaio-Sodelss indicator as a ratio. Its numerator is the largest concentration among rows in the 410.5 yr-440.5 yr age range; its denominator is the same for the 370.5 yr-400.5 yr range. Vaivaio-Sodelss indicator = 0.99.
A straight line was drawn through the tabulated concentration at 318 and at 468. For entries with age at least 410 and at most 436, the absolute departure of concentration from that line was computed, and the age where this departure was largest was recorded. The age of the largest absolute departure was 413 yr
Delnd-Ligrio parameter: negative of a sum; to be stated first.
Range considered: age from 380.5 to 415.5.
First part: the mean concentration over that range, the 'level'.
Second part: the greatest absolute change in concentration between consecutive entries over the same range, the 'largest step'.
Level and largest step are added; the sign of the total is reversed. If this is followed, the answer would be -10.9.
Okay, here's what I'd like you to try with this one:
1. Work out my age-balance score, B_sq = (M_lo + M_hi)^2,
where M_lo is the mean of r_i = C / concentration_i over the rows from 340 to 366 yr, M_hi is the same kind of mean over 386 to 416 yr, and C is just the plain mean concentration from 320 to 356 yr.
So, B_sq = 4.18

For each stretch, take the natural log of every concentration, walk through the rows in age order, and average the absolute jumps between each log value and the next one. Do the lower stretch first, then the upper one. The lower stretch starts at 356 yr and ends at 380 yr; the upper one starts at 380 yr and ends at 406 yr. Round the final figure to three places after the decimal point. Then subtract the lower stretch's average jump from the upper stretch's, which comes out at -0.012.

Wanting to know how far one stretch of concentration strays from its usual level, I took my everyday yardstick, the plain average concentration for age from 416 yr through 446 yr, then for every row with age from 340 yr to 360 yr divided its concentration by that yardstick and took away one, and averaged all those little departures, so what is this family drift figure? 0.024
